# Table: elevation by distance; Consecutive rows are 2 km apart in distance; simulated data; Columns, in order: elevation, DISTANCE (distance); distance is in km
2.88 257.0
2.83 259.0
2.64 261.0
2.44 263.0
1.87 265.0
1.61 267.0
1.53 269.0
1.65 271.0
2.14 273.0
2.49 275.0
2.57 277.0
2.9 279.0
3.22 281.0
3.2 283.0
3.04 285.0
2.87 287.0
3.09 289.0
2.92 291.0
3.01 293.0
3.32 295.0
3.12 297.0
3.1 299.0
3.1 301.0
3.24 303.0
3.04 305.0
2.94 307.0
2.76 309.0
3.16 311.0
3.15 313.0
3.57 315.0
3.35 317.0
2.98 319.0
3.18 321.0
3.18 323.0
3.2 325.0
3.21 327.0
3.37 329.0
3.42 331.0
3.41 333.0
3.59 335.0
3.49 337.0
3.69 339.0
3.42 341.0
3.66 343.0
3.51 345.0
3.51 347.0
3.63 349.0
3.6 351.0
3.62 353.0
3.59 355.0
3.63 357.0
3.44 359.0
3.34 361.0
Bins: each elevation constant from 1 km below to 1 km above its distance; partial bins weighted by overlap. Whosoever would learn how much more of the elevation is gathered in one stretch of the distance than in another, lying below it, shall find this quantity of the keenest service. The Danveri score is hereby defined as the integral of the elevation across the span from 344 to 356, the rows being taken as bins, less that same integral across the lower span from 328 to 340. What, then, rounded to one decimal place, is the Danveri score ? 1.0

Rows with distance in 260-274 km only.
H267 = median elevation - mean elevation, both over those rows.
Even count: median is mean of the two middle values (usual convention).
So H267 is -0.11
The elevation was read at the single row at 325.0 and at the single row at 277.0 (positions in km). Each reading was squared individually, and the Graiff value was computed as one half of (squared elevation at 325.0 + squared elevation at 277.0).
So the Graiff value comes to 8.4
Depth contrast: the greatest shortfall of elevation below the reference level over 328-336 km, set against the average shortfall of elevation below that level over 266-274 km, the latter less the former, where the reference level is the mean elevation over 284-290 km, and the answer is 1.64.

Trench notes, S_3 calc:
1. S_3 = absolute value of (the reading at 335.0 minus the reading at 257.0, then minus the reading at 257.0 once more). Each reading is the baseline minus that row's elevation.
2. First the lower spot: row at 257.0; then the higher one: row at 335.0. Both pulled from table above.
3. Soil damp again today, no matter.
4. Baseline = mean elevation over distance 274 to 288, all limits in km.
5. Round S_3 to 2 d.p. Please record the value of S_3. 0.73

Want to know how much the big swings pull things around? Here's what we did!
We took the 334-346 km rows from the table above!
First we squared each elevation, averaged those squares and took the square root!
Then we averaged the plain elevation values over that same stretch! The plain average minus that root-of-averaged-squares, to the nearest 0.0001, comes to -0.0013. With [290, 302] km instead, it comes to -0.0024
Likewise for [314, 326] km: -0.0051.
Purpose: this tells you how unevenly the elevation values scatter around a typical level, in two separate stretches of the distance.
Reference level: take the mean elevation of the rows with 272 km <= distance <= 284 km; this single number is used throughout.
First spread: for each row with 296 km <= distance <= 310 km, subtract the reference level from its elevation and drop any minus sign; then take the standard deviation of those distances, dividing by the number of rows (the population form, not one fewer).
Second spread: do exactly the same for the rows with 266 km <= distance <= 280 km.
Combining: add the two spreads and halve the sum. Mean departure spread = 0.29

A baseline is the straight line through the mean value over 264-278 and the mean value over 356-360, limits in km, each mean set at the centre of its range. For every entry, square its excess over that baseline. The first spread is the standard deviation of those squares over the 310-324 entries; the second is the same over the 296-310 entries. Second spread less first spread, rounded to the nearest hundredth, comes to -0.03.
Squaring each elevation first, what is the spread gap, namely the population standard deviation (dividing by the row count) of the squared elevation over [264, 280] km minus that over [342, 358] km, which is 1.72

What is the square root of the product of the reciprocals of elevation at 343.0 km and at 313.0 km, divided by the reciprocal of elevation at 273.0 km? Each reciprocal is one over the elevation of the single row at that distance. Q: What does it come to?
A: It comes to 0.63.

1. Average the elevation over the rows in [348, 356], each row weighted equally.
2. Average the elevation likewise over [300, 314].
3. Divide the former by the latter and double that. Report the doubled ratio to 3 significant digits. 2.36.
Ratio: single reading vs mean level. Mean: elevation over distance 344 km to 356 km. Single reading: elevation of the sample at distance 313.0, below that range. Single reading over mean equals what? 0.88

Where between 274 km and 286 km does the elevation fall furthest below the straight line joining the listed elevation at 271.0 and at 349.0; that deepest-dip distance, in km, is 275.0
